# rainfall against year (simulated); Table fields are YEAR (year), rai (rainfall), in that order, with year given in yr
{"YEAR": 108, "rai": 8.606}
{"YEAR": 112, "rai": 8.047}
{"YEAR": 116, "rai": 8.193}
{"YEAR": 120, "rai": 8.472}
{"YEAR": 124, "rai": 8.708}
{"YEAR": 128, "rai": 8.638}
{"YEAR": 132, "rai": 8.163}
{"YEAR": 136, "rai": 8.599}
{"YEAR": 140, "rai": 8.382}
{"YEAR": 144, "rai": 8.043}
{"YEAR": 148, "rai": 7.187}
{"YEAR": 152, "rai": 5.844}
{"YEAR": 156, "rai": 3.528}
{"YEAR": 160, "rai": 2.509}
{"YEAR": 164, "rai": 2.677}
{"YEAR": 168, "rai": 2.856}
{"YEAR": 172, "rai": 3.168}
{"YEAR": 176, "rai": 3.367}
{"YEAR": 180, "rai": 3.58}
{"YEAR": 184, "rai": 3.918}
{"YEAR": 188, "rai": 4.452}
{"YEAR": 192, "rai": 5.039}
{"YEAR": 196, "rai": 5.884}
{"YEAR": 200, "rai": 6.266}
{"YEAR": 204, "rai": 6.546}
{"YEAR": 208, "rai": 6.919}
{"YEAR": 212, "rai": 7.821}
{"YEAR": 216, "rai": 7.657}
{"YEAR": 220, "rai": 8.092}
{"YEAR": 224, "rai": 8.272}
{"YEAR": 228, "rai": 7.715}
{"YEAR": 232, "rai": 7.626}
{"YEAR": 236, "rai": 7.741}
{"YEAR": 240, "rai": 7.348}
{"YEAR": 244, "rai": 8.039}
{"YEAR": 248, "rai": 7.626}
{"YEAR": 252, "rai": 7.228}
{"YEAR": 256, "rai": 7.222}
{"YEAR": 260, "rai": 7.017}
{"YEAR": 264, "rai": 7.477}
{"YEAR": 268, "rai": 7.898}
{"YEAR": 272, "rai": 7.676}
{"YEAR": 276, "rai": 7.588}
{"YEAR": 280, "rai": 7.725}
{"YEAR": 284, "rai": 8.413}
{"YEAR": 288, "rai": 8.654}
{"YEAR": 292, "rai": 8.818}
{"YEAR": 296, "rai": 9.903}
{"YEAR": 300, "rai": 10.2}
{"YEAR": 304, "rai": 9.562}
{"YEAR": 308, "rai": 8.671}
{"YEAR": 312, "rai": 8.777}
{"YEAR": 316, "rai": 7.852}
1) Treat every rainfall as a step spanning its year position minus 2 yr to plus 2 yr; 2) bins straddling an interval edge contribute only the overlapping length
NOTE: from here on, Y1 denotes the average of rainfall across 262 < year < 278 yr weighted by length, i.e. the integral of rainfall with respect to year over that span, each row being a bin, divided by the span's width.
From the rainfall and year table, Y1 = 7.7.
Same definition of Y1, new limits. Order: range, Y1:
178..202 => 4.9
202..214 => 7.1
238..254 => 7.6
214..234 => 7.9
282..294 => 8.6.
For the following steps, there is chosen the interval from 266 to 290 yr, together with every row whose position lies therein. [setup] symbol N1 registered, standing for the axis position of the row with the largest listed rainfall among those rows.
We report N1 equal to 288 yr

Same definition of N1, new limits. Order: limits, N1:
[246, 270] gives 268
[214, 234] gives 224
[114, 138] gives 124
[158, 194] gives 192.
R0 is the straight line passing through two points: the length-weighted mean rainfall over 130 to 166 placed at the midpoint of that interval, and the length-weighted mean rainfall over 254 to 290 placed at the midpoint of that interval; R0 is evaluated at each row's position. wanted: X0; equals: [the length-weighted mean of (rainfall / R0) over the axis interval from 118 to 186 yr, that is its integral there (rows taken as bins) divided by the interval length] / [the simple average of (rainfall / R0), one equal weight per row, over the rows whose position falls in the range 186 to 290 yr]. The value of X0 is 0.95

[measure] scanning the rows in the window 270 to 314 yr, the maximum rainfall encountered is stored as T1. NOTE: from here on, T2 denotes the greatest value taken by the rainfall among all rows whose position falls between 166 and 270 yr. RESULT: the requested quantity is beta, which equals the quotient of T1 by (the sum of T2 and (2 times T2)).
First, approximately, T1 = 10.2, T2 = 8.272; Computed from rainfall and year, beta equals 0.41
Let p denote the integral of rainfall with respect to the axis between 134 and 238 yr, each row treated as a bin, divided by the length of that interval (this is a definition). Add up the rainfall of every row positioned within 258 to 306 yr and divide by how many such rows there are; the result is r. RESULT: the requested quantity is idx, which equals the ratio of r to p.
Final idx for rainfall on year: 1.4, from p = 6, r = 8.4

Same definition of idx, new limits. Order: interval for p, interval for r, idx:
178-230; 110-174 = 1.0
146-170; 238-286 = 1.9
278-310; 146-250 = 0.6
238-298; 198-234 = 0.9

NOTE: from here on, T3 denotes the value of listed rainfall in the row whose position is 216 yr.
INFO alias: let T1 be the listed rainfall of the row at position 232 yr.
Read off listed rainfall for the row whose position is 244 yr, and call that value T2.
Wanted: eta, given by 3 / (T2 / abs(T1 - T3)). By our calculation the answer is 0.01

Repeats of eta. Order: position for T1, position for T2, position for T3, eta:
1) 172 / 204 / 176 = 0.09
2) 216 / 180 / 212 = 0.14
